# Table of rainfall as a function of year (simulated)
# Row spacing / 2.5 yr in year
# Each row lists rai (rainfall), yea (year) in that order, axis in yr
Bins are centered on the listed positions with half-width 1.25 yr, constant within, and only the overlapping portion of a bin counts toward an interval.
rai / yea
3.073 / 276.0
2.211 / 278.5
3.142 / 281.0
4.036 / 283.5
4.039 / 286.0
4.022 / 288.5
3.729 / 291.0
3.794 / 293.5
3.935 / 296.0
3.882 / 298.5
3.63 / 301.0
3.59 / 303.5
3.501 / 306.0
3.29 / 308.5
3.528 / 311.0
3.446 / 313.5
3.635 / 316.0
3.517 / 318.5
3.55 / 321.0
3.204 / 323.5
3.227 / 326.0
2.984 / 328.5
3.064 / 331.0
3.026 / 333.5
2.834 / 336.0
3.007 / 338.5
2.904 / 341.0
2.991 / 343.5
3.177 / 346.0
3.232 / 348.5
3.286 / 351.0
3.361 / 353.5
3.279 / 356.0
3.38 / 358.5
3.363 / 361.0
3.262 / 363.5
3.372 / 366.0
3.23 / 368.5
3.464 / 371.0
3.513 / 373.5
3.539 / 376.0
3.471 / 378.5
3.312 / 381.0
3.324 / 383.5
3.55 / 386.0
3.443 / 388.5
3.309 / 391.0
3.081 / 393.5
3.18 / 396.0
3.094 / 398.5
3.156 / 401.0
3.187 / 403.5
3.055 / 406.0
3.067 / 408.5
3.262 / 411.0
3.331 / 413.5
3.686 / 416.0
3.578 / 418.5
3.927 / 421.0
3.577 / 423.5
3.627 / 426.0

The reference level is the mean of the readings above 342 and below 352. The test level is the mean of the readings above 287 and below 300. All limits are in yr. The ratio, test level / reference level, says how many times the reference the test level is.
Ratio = 1.22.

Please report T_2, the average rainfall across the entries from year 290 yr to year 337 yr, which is 3.44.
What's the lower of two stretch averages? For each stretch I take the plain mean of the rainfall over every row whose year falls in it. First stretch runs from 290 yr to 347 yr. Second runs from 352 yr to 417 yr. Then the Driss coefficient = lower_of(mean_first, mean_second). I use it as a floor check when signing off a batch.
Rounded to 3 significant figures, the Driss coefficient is 3.32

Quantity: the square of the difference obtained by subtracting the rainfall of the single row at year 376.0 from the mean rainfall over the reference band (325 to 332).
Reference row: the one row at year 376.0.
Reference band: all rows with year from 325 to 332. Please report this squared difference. 0.20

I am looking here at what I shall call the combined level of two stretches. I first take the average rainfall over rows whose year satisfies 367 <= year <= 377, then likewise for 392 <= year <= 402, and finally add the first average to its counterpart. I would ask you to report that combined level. 6.56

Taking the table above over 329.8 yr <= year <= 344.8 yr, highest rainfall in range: 3.064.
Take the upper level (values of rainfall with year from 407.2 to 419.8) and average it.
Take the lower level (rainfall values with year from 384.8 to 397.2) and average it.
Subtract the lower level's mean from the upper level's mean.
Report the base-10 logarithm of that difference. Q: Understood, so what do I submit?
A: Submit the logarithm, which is -1.1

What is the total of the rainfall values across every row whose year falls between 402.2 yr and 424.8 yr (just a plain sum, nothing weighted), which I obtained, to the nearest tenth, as 30.7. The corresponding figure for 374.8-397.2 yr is 30.2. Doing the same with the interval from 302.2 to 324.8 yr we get 31.3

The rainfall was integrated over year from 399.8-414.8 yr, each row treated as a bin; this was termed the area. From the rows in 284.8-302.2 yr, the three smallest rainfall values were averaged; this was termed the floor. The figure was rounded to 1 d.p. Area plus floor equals 51.4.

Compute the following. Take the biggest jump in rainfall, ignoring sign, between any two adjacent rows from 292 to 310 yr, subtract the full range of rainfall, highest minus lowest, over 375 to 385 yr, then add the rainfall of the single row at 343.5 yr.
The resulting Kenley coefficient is 3.0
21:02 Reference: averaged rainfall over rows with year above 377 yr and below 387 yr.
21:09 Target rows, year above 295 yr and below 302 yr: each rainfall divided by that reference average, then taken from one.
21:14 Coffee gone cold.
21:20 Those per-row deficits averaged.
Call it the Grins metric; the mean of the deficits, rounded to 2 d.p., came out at -0.12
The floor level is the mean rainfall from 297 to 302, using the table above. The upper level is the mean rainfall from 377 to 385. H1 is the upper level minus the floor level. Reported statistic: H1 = -0.4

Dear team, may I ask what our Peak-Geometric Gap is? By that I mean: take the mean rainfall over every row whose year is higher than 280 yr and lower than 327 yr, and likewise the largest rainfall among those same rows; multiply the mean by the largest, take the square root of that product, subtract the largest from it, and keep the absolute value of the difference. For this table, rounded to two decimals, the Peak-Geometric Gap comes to 0.22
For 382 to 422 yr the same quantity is 0.31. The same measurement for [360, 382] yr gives 0.07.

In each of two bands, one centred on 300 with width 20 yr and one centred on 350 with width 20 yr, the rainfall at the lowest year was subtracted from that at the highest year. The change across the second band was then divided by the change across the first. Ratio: -1.1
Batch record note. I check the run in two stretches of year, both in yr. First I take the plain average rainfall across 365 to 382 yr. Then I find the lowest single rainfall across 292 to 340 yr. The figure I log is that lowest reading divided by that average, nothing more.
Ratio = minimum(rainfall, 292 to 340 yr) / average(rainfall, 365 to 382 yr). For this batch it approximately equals 0.83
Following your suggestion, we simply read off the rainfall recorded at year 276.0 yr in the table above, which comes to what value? 3.073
